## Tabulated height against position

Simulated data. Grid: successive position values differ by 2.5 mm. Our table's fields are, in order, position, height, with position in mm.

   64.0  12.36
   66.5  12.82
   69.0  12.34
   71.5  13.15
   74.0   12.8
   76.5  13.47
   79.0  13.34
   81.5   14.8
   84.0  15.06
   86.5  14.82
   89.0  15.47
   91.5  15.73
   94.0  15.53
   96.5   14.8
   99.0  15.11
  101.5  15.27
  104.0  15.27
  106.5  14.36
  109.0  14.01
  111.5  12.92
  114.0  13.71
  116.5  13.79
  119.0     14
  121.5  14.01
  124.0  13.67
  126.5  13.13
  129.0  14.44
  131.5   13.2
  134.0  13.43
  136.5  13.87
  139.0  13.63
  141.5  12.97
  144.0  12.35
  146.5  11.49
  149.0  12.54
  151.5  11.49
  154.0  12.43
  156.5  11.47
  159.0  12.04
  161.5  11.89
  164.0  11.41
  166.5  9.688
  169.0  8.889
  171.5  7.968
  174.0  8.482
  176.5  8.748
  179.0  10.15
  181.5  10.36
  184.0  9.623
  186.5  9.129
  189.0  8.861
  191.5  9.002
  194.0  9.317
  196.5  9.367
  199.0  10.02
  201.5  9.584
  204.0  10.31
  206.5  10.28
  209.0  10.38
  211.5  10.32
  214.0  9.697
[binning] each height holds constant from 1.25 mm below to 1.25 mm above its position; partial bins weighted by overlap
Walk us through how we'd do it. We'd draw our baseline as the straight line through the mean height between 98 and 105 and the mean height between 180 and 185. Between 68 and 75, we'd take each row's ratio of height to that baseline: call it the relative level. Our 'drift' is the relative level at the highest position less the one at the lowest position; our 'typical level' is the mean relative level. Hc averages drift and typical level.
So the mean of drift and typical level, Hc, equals 0.393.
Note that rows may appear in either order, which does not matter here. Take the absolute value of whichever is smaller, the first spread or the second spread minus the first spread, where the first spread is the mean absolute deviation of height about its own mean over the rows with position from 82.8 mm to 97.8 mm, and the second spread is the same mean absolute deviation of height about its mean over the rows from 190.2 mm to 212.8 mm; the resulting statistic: 0.12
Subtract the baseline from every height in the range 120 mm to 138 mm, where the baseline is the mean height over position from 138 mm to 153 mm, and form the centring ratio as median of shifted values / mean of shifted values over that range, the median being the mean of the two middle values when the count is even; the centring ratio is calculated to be 0.99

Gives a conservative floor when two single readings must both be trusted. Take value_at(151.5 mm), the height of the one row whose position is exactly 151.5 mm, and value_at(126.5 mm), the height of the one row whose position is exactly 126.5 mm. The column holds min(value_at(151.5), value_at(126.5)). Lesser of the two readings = 11.5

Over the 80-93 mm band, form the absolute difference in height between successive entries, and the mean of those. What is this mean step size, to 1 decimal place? 0.4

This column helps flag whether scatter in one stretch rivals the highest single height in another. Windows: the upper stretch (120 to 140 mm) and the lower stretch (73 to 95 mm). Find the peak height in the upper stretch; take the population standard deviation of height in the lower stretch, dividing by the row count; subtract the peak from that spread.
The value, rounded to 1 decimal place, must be -13.4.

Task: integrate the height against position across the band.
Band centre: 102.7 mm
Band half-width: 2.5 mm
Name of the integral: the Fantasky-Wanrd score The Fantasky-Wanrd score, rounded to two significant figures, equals 76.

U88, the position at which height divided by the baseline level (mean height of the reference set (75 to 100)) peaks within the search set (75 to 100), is 91.5 mm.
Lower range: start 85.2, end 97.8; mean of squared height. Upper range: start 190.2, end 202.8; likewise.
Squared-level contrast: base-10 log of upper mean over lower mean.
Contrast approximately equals -0.42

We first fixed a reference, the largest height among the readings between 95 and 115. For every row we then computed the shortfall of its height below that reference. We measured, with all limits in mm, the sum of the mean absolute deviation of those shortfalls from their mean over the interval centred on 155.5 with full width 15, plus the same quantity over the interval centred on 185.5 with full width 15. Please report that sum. 0.88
